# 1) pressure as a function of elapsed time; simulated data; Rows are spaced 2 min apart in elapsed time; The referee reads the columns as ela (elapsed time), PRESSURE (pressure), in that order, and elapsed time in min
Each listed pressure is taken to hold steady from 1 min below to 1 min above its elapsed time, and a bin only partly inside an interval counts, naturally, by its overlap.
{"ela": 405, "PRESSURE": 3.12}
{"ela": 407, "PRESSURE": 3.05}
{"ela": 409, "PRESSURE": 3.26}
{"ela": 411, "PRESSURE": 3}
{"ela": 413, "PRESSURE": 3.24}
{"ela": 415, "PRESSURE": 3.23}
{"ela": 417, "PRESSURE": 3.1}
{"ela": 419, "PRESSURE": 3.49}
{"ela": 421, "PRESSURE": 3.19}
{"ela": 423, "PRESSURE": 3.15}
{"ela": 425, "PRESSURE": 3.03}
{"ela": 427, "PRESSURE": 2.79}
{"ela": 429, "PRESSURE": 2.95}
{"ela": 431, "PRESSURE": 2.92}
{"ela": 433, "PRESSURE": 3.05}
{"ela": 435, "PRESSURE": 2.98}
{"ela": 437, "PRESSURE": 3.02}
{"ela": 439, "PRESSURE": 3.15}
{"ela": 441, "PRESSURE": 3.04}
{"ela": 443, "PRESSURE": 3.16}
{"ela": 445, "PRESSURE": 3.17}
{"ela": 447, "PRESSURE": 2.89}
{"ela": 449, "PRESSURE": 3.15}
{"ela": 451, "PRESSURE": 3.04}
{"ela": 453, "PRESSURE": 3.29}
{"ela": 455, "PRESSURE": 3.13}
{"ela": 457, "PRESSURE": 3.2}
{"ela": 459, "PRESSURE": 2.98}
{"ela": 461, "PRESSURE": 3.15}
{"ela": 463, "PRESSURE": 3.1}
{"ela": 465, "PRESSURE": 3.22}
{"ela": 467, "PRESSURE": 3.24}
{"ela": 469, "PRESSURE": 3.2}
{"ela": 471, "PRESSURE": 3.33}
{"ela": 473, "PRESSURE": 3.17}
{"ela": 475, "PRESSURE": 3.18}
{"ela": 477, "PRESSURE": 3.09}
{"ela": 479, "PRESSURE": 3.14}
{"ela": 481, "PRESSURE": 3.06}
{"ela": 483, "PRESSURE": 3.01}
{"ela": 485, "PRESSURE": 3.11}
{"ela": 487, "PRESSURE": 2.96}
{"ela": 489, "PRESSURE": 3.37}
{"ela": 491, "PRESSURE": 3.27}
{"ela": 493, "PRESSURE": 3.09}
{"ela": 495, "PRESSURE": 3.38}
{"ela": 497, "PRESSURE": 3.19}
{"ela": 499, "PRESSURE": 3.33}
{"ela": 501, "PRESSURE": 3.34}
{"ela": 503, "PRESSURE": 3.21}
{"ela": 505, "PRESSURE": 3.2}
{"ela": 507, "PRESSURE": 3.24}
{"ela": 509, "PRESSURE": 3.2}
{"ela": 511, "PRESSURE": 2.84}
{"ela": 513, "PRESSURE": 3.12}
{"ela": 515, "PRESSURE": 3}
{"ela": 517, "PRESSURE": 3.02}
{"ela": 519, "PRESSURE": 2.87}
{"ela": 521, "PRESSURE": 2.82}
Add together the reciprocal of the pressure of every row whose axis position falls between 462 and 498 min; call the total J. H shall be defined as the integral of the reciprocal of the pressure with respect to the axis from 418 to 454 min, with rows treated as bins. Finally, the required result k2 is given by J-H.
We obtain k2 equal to -6.0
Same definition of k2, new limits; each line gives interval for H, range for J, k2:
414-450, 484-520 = -6.0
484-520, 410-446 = -5.6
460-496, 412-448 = -5.5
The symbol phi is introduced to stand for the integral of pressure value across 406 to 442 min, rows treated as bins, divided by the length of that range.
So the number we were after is 3.09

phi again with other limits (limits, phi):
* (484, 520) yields 3.15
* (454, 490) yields 3.15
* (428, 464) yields 3.08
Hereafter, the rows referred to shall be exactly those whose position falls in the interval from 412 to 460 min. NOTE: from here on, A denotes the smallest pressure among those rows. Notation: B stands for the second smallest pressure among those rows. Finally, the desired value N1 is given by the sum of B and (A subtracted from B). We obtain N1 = 2.99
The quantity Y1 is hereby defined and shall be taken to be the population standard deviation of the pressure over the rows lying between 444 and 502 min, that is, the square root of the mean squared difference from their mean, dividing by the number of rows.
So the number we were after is 0.123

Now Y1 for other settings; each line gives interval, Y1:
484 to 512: 0.149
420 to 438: 0.113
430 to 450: 0.097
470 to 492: 0.123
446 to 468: 0.113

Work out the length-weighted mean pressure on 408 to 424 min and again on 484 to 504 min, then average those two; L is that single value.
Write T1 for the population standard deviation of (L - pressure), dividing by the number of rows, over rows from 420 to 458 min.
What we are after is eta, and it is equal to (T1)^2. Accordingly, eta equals 0.015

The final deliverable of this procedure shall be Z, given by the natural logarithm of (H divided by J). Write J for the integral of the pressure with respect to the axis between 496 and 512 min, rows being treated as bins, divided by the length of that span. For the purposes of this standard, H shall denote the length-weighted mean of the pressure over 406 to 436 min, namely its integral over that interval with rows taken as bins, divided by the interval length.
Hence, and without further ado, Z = -0.03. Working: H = 3.10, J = 3.19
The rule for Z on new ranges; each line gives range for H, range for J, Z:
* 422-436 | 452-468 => -0.06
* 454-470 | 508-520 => 0.05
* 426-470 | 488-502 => -0.06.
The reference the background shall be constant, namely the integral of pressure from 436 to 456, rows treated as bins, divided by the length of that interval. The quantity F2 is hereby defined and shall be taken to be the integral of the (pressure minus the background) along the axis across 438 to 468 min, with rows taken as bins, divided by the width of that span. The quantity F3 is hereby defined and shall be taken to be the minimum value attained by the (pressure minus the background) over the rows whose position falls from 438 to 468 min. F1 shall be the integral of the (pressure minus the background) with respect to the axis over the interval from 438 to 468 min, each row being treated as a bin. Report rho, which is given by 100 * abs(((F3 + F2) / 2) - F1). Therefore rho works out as 80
